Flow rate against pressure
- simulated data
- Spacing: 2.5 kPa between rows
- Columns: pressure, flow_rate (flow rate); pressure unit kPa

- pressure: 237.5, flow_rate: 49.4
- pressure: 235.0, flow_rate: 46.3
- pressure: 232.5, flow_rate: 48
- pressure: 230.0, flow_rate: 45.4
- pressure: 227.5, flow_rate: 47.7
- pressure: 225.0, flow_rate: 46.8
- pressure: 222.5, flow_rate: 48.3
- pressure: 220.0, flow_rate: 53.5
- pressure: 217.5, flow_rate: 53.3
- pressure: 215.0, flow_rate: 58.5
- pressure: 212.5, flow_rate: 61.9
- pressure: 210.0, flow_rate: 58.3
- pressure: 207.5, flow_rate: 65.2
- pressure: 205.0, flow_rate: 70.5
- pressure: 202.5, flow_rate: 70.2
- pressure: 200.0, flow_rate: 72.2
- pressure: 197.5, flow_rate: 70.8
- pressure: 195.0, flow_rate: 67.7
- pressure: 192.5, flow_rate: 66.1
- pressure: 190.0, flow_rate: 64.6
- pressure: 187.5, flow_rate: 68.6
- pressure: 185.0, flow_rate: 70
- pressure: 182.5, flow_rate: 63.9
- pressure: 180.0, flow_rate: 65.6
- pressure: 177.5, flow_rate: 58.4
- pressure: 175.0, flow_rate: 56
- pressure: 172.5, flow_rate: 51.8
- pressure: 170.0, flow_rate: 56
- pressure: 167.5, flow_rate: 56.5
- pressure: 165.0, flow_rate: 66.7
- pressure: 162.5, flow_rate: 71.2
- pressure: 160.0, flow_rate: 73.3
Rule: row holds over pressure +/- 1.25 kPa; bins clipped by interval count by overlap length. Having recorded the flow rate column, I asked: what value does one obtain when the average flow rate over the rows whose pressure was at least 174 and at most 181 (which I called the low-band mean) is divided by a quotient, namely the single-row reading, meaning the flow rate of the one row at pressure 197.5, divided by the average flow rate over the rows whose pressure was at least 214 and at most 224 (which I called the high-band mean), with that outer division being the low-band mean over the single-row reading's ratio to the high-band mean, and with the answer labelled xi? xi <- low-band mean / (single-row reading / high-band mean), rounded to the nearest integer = 45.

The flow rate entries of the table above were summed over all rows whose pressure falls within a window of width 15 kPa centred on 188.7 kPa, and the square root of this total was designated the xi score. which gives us 20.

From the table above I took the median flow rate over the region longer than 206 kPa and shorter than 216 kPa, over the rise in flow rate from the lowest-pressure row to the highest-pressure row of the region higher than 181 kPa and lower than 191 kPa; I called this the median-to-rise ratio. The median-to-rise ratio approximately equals 86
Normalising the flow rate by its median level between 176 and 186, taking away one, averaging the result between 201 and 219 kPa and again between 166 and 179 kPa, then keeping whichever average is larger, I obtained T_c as -0.034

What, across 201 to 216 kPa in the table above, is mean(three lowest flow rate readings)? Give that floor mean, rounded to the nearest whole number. 60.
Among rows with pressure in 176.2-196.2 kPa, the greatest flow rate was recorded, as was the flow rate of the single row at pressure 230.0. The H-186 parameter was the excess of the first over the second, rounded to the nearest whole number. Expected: 25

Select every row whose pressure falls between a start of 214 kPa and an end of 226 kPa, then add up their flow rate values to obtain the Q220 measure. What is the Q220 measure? 260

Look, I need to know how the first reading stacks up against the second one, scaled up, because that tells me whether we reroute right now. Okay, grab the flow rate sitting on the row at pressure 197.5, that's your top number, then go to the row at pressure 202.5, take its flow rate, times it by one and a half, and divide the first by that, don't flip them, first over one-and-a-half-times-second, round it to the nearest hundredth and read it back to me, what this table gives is 0.67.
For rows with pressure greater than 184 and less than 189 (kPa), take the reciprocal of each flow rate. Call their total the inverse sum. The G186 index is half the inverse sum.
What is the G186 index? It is 0.0144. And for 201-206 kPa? 0.0142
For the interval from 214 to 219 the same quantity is 0.0179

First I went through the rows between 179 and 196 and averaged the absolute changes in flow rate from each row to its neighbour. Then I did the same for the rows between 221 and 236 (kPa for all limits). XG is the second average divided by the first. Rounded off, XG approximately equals 0.7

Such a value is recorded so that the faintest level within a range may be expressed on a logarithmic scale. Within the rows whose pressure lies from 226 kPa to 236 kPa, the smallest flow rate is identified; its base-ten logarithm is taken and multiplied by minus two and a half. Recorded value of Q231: -4.14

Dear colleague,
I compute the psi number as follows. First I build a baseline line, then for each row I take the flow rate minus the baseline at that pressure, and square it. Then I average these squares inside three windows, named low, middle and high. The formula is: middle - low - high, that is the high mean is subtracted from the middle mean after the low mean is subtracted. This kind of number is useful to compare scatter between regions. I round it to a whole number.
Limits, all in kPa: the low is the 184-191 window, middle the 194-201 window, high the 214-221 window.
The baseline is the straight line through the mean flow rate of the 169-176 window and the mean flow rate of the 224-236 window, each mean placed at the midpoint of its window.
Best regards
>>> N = 84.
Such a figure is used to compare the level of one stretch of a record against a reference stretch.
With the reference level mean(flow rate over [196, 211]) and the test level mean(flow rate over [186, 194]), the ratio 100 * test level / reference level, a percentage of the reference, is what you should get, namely 98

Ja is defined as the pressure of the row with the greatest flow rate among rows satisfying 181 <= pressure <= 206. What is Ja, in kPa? 200.0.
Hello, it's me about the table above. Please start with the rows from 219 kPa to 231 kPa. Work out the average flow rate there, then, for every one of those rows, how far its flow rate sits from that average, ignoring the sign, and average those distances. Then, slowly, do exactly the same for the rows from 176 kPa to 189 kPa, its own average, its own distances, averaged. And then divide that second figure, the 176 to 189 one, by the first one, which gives 1.6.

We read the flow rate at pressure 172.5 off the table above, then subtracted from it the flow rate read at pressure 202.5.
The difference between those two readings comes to -18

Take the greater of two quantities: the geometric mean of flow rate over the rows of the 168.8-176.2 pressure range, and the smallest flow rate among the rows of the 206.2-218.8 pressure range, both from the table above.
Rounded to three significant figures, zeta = 54.6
